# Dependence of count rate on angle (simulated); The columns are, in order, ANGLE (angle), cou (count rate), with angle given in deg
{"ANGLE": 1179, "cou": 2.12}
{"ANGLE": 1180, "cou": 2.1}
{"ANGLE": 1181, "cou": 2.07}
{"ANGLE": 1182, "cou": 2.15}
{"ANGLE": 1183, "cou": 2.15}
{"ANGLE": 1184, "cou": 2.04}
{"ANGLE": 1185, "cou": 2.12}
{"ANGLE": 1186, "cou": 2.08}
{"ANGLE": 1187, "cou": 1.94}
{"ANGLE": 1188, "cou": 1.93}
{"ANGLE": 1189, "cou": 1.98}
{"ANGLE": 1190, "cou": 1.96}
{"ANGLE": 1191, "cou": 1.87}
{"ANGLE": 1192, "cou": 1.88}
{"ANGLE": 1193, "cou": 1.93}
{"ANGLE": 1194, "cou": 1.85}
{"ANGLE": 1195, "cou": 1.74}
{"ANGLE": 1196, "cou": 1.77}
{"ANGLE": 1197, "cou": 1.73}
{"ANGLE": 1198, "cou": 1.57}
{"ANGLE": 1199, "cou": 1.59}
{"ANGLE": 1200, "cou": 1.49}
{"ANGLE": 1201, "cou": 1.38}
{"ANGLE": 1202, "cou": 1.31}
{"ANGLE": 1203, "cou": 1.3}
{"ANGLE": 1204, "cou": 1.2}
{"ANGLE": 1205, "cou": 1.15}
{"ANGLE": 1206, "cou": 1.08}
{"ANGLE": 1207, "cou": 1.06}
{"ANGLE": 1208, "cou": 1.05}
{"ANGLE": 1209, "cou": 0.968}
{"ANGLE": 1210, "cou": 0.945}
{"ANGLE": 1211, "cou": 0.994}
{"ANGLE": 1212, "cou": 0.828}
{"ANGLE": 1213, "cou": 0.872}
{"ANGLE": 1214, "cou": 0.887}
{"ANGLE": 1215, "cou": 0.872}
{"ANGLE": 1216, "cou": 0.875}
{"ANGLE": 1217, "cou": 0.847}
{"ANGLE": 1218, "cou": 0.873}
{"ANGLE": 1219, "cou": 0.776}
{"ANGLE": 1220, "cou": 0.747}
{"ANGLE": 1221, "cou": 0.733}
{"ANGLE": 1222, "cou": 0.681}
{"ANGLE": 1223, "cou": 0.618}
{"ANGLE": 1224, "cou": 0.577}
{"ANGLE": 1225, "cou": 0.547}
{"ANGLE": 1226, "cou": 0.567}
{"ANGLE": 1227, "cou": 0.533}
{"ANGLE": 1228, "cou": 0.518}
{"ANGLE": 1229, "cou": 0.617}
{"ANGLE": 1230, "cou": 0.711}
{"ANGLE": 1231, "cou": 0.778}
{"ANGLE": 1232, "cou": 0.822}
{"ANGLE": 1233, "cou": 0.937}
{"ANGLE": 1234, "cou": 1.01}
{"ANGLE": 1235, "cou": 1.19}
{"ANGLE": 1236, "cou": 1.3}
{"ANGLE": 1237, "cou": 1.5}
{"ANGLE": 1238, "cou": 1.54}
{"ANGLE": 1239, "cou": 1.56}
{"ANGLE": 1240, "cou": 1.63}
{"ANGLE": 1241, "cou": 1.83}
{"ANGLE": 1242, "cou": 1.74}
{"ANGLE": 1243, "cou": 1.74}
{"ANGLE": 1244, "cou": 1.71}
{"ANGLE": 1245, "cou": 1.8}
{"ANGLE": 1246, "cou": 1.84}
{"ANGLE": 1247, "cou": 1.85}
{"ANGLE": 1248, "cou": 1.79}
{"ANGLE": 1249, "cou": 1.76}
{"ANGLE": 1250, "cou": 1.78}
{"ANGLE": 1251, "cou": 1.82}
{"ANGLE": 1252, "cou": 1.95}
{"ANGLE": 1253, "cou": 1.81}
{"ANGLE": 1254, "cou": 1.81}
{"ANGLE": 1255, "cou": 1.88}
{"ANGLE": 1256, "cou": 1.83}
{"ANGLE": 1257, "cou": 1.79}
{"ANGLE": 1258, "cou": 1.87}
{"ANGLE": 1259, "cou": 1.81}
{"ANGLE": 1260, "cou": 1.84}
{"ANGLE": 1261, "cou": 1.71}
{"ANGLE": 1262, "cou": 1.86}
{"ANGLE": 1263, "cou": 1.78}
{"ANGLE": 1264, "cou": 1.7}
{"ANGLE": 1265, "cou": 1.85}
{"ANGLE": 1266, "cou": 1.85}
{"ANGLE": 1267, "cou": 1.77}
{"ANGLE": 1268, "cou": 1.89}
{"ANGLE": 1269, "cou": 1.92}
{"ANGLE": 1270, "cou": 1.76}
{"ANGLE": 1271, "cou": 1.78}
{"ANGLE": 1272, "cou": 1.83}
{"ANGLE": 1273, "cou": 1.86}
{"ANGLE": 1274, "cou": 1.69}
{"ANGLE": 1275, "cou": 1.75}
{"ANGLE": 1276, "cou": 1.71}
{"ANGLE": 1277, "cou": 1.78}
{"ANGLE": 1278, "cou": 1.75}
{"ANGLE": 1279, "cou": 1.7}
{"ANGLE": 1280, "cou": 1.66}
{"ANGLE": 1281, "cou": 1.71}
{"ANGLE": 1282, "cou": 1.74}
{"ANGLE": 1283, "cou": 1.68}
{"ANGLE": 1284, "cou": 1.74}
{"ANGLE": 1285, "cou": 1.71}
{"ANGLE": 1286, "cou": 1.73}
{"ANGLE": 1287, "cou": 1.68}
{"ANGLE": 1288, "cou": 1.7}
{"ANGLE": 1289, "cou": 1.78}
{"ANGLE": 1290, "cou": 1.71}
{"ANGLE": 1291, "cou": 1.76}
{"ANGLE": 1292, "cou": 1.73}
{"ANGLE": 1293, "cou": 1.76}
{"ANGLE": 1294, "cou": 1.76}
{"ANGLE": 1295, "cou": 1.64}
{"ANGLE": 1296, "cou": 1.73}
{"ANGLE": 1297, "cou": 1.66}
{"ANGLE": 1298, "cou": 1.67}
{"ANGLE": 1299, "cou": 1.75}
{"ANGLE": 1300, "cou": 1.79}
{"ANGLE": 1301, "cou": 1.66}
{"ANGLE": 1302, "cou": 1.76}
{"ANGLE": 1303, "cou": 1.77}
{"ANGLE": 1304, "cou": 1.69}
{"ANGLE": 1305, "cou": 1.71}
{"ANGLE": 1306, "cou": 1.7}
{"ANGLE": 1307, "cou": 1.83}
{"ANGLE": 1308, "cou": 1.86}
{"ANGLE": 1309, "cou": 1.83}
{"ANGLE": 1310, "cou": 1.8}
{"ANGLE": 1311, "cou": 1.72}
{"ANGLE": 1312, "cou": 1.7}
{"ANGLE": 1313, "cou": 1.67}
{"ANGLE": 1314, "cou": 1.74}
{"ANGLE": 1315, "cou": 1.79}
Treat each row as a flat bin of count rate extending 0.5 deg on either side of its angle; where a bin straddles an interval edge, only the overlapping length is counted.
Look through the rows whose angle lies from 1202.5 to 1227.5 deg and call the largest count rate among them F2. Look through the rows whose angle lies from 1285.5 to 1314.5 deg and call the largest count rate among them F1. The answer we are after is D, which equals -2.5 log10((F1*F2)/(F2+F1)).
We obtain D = 0.29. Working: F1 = 1.86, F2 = 1.3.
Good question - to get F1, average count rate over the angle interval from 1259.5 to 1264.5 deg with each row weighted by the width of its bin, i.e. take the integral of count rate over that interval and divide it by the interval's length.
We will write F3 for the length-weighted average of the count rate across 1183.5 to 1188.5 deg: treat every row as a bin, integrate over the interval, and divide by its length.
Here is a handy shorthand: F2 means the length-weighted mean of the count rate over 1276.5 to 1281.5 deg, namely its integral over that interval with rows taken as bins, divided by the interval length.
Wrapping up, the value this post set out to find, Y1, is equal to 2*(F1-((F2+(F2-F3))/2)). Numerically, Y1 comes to 2.1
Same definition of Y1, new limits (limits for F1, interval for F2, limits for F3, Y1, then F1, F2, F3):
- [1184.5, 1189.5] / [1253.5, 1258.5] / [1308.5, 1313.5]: 2.1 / 2.01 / 1.84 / 1.7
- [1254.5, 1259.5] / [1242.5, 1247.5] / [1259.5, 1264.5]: 1.9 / 1.84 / 1.79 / 1.8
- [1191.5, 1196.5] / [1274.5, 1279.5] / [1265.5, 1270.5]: 2.0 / 1.83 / 1.74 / 1.8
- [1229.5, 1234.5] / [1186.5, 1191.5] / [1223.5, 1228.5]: -1.6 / 0.85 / 1.94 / 0.5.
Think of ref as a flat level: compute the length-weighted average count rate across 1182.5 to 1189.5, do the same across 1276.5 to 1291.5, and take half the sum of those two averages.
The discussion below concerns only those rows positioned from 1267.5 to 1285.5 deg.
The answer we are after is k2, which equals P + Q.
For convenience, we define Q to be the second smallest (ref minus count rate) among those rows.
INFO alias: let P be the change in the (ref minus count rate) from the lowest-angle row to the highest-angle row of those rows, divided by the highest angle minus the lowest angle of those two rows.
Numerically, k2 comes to 0.0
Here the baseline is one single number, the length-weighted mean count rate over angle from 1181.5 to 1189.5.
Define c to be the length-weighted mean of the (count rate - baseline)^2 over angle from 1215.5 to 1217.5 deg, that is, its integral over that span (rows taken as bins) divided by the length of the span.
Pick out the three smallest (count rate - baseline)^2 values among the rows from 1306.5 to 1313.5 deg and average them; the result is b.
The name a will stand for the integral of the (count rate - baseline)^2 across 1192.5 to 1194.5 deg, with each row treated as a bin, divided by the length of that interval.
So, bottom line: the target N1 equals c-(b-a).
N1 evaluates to 1.39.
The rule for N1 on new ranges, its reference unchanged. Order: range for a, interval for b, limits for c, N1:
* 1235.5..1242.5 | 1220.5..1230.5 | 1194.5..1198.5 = -1.43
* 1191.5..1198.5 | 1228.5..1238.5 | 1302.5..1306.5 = -0.18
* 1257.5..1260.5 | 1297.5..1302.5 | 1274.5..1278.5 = 0.06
